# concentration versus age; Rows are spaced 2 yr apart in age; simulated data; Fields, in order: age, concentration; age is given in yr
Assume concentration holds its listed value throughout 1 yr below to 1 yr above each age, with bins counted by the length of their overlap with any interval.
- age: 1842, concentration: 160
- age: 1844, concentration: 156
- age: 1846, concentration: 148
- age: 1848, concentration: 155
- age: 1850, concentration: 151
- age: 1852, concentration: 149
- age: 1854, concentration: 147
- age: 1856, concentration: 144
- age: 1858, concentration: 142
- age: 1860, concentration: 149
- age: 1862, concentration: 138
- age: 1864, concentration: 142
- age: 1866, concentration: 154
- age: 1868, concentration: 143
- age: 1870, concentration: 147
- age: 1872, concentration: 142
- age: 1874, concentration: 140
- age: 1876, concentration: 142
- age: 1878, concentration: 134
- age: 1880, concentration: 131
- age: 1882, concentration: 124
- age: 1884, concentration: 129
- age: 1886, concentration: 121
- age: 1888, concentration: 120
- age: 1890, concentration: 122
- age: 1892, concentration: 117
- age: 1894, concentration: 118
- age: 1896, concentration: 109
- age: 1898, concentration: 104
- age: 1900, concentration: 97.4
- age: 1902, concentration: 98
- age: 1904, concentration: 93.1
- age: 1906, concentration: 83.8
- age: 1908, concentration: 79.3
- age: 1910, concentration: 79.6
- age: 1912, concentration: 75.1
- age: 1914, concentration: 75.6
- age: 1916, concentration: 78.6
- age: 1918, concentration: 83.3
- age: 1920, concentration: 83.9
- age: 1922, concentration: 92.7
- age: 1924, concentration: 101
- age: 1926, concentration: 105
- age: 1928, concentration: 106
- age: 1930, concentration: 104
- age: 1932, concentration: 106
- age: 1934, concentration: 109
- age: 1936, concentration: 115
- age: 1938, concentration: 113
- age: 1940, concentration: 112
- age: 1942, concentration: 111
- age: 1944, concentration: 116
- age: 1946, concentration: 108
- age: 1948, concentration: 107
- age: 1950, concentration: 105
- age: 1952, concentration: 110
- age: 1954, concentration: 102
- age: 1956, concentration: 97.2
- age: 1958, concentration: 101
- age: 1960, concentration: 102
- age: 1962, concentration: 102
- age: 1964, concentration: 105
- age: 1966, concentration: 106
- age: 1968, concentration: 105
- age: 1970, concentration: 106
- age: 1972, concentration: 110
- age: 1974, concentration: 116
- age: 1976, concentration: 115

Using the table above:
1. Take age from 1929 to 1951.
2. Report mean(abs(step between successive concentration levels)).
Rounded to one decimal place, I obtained 3.1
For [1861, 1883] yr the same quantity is 5.8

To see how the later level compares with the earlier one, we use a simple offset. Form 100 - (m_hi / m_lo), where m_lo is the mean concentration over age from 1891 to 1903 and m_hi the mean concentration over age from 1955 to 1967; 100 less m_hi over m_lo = 99.05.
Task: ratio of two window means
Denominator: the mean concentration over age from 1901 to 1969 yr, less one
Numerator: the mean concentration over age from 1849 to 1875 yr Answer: 1.48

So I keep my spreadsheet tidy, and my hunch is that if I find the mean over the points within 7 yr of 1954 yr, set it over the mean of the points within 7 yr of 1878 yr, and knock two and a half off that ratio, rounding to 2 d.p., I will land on -1.73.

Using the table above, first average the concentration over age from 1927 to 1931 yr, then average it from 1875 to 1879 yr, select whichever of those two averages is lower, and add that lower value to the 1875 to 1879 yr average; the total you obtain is 243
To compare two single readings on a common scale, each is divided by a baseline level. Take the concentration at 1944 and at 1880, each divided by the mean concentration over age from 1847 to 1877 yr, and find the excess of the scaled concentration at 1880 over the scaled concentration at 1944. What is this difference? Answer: 0.1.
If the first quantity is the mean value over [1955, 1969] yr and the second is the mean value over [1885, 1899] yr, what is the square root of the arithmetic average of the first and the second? 10.5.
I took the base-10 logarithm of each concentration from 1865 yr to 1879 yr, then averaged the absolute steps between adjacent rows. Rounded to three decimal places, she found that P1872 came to 0.016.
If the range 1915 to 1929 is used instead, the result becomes 0.022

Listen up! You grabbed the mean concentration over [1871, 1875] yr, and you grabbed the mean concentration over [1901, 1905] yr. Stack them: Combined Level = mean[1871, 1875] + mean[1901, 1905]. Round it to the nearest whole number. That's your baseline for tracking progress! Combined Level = 237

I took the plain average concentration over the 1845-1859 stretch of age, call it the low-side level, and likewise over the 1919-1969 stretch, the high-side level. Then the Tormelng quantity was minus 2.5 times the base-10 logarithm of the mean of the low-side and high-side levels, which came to -5.26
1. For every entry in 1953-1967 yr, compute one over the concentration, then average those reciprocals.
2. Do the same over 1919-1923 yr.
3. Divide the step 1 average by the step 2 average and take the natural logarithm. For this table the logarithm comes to -0.15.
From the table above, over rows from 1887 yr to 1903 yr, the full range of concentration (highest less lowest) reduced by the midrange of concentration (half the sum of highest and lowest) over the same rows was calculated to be -85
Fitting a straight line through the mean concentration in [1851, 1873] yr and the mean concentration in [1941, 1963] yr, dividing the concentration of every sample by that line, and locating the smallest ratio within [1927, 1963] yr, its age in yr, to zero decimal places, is 1930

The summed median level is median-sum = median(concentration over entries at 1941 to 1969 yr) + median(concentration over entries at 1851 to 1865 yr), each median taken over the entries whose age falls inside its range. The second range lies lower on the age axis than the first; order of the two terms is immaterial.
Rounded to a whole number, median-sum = 249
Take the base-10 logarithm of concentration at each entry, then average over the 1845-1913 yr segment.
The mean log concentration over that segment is 2.09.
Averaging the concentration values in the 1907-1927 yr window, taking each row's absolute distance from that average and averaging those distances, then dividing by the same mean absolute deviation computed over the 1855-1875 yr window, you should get 2.4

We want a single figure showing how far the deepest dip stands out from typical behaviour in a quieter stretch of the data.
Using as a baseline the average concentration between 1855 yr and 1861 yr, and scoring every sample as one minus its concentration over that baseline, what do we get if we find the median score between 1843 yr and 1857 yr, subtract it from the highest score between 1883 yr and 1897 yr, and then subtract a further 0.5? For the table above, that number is -0.22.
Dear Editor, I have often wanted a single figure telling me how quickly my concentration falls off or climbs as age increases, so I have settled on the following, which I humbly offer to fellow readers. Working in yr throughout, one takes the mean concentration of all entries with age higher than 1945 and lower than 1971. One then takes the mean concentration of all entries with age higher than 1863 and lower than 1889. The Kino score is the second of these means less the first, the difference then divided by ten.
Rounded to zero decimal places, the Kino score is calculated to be 3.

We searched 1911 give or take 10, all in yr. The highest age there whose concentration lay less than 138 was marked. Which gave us 1920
